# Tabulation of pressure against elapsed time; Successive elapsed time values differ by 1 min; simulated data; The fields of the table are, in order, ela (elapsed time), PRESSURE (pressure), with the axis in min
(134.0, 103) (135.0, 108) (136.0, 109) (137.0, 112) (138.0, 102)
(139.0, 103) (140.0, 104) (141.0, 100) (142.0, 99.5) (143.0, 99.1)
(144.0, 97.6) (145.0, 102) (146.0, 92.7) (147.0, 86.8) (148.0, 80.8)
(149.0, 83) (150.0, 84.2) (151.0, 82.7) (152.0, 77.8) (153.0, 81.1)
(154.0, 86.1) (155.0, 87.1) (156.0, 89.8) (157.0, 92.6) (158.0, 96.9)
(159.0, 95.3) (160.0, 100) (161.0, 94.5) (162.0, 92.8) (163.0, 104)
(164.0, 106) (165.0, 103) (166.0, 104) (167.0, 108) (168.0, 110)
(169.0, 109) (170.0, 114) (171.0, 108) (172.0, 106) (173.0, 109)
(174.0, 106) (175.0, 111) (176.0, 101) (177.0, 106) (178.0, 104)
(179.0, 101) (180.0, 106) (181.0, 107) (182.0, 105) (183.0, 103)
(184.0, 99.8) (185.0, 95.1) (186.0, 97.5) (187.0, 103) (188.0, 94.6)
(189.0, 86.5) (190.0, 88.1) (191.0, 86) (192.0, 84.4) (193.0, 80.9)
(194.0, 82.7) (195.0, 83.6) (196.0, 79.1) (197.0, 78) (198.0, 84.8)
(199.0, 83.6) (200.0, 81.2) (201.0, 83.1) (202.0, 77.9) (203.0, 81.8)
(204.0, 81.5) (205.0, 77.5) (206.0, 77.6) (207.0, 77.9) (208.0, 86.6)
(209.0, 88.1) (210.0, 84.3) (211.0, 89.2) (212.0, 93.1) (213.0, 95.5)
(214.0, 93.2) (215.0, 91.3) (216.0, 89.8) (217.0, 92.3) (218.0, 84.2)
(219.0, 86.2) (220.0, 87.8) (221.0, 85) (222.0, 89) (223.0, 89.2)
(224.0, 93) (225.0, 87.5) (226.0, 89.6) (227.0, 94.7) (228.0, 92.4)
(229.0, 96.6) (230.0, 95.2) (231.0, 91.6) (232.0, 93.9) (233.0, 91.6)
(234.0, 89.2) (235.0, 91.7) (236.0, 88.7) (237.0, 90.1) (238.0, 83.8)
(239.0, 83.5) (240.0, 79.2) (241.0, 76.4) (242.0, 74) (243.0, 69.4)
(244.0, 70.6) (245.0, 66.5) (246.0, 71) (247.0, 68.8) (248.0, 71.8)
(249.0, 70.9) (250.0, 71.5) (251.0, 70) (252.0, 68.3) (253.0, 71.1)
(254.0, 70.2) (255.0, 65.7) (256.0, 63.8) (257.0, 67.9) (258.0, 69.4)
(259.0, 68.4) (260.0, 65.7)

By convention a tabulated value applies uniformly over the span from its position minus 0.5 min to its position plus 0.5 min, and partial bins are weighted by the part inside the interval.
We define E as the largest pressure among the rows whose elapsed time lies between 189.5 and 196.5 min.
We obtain 88.1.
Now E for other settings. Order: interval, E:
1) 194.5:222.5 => 95.5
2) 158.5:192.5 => 114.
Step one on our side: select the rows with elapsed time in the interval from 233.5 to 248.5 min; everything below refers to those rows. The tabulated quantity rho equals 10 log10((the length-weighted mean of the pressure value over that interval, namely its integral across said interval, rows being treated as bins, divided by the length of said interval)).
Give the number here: 18.9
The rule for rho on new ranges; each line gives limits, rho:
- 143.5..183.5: 19.9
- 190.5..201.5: 19.2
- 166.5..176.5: 20.3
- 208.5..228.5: 19.5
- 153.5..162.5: 19.7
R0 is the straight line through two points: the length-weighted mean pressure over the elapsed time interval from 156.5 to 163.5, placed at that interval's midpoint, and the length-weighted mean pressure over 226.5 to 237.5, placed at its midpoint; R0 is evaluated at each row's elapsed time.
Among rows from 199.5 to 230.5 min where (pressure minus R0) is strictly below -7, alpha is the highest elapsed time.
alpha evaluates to 221.0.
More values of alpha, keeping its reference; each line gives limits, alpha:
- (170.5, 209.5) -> 208.0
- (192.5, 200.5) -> 200.0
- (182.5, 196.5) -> 196.0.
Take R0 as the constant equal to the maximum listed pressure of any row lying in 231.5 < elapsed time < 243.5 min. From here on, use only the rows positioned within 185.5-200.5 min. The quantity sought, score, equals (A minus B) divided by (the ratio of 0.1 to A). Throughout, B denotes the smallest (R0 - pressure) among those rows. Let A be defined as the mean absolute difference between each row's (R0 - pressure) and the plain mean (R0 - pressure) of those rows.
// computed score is 727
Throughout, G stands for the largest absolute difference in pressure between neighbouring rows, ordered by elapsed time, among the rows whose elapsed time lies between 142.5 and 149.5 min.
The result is 9.3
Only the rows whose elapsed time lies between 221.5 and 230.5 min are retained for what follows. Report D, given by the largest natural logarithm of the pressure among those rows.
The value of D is 4.57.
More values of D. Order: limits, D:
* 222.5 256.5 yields 4.57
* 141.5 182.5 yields 4.74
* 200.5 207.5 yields 4.42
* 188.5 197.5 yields 4.48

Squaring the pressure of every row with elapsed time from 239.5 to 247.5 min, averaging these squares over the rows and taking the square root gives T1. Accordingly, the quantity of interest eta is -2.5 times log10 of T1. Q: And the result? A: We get -4.64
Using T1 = 72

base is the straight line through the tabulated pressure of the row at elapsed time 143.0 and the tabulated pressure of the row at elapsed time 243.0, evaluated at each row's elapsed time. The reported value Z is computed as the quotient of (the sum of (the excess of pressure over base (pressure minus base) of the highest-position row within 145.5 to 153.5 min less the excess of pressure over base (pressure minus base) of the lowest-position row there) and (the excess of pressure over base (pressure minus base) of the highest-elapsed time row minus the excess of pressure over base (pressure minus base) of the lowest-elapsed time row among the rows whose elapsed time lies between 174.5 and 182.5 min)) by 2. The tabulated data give -7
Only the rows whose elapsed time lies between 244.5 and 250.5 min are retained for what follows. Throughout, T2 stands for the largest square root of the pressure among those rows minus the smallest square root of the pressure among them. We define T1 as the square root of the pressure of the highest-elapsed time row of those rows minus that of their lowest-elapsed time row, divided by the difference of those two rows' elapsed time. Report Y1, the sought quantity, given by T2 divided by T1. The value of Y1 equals 5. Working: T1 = 0.06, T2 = 0.3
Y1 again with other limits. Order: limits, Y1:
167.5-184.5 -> -22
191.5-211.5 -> 47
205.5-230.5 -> 26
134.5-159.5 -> -67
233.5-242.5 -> -9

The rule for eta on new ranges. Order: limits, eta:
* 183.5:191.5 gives -4.93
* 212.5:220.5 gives -4.89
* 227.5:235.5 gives -4.92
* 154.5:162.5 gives -4.93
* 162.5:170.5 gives -5.08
